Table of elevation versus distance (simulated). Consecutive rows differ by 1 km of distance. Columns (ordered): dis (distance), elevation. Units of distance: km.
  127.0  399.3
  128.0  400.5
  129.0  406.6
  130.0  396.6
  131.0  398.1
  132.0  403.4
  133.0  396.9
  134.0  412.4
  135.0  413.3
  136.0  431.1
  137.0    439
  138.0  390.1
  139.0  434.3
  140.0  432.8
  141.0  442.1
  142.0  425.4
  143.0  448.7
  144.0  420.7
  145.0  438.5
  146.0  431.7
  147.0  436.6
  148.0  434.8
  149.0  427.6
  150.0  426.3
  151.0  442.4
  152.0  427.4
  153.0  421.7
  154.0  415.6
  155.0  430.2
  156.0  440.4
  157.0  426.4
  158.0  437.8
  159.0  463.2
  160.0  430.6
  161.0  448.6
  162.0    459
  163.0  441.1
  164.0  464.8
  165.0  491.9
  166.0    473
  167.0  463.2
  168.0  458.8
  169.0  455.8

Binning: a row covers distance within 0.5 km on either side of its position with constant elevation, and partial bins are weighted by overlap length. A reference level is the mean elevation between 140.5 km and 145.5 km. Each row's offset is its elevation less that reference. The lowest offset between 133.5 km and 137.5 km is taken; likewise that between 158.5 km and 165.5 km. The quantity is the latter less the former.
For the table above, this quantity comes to 18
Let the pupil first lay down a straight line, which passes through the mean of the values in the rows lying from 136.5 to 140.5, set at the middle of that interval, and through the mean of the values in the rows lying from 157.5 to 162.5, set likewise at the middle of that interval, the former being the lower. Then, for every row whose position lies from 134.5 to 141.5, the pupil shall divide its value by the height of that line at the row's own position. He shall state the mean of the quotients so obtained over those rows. 1.01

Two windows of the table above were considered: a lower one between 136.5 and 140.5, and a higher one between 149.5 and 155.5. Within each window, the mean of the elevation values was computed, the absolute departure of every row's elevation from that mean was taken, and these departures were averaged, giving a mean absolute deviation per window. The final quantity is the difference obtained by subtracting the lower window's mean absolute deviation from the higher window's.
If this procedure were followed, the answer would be -10.9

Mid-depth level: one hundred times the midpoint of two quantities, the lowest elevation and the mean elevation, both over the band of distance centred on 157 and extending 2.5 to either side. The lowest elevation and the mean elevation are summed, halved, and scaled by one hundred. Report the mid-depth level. 43300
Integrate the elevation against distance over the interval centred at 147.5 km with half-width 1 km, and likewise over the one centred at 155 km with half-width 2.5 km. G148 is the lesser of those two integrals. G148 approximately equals 871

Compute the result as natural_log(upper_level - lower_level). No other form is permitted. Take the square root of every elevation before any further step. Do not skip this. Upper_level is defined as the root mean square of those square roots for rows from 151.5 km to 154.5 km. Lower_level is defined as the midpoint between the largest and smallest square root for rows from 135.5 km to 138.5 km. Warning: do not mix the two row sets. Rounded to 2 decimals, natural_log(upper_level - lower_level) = -1.71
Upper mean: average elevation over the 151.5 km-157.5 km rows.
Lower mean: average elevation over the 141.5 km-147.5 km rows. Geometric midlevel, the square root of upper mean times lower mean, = 430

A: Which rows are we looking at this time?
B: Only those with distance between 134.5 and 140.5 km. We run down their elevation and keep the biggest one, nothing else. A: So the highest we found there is 439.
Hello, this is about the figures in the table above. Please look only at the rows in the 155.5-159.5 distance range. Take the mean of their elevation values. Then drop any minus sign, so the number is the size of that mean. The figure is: 442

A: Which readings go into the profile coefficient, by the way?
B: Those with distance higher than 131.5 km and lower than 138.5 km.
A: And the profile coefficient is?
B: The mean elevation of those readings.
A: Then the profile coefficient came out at 412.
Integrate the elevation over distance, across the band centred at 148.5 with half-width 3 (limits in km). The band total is 2599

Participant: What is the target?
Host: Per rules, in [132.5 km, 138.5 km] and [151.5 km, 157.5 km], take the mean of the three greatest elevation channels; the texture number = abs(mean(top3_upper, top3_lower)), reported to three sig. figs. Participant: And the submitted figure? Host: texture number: 430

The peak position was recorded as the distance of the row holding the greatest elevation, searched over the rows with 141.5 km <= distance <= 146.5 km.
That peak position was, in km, 143.0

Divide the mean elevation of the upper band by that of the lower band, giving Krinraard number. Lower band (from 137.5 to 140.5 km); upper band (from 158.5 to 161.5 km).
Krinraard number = 1.07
